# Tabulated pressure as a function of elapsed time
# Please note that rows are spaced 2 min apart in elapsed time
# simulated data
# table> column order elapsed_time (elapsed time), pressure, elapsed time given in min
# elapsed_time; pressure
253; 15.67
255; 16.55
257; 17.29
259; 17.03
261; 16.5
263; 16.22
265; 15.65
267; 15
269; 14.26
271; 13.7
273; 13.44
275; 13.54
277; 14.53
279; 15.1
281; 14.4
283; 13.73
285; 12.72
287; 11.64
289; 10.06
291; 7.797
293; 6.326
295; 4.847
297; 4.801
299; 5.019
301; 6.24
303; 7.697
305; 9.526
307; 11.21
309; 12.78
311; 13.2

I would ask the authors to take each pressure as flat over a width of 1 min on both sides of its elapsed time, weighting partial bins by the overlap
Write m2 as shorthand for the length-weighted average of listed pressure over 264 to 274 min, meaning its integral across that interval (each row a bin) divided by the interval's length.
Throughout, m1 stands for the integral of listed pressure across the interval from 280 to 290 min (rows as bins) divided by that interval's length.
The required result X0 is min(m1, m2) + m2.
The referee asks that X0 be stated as 27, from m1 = 12.5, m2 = 14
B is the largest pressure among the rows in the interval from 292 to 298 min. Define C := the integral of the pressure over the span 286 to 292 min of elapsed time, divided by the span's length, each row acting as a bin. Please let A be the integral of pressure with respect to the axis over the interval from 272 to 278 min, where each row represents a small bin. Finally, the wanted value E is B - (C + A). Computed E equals -87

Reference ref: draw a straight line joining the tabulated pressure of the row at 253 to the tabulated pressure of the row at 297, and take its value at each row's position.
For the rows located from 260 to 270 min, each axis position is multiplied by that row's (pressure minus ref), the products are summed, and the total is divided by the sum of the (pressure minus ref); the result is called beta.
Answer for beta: 264.9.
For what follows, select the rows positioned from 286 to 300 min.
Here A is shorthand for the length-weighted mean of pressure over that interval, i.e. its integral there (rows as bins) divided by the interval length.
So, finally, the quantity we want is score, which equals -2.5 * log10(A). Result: -2.15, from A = 7.2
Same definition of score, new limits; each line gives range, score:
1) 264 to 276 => -2.89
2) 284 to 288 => -2.71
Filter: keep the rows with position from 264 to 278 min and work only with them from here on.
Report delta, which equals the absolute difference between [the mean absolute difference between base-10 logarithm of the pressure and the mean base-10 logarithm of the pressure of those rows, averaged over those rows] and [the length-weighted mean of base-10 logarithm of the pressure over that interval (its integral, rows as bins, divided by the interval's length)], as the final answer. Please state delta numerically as 1.14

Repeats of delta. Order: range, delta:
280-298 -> 0.79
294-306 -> 0.69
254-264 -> 1.21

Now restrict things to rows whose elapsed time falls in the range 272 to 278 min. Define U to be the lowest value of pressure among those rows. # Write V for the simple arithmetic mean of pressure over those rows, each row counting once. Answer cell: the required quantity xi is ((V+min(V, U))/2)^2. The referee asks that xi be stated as 186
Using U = 13.44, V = 14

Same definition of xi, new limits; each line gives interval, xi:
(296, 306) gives 33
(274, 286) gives 179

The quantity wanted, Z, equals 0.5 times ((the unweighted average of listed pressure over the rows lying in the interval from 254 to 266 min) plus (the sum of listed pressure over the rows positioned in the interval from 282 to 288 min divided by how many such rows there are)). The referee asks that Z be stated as 14.6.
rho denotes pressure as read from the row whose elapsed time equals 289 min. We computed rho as 10.06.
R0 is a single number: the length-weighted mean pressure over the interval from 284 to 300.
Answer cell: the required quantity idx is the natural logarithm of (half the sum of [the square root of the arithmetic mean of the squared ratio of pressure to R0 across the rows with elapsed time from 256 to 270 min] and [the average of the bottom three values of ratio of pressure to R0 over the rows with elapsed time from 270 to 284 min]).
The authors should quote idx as 0.63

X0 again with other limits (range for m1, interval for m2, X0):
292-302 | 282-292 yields 17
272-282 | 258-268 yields 30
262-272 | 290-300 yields 12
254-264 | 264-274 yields 29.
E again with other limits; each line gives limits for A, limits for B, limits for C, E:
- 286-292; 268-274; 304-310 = -56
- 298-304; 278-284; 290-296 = -29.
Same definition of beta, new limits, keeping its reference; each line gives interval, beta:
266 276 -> 271.2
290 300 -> 293.2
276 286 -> 281.0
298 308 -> 304.8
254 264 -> 259.6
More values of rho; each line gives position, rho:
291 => 7.797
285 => 12.72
